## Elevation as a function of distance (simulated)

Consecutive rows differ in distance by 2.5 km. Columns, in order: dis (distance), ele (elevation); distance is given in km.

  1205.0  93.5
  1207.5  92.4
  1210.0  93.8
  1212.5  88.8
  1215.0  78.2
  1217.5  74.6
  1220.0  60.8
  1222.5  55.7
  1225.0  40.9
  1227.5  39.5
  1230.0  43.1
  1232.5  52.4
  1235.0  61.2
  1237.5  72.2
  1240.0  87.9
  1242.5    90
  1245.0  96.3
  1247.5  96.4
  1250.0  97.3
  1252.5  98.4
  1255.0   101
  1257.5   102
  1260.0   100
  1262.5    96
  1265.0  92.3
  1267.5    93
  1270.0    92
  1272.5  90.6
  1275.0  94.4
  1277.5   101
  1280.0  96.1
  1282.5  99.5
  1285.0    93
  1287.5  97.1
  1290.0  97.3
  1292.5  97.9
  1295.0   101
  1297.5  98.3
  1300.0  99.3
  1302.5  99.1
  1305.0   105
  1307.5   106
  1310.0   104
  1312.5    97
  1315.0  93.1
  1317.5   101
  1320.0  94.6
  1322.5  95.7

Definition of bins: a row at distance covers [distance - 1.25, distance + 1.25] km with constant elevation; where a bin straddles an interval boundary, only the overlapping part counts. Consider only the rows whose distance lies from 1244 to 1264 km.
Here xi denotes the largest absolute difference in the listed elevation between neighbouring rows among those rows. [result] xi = 4.0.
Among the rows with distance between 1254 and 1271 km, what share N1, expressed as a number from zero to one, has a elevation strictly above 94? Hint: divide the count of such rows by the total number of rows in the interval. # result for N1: 0.6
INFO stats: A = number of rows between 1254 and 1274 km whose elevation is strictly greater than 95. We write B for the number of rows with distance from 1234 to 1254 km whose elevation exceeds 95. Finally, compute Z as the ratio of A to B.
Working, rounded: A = 4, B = 4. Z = 1.0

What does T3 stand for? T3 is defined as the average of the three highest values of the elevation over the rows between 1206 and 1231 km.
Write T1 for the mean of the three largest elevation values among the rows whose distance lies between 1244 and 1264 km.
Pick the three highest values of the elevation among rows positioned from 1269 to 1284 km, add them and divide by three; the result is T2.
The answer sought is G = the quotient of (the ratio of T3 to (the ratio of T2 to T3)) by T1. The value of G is 0.84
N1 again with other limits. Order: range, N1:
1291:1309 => 1.0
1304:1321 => 0.9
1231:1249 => 0.3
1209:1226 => 0.0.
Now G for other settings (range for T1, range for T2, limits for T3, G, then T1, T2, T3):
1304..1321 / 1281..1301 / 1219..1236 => 0.33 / 105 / 100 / 59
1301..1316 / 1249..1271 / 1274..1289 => 0.93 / 105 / 101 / 99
